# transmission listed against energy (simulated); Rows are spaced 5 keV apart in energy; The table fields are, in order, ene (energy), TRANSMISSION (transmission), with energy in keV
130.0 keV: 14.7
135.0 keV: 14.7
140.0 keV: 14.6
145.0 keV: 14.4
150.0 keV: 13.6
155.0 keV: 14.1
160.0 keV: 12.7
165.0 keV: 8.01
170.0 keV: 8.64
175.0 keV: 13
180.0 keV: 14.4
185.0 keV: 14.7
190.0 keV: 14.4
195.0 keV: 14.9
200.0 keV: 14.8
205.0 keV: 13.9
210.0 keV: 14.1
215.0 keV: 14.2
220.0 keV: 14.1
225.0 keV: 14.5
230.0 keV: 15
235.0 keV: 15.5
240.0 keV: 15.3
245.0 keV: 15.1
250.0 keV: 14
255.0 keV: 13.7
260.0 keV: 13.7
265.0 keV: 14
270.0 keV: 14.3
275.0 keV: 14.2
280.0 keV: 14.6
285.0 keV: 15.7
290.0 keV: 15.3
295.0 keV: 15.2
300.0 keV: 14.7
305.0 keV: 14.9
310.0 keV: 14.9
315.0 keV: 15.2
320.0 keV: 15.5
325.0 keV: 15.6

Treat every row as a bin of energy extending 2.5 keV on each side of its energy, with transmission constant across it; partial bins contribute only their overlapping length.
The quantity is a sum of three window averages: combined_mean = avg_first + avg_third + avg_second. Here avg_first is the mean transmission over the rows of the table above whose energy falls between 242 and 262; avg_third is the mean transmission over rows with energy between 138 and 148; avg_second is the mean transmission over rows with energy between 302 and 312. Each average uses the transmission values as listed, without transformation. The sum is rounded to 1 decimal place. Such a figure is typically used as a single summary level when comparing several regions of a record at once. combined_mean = 43.5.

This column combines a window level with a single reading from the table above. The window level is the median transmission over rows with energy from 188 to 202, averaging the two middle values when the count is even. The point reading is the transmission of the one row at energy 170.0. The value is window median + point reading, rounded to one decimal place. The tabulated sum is 23.4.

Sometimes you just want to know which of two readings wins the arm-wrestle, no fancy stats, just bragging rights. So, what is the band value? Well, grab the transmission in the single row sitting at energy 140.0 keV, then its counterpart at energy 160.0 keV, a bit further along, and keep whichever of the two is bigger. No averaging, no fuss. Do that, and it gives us 14.6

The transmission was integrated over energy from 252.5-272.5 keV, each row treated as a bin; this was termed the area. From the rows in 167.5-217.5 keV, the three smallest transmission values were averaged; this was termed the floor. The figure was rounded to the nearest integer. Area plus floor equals 290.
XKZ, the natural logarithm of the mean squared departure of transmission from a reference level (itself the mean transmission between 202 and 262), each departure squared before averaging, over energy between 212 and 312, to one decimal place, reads -0.9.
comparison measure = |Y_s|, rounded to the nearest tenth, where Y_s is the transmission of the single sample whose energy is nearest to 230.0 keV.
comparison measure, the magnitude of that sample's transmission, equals 15.0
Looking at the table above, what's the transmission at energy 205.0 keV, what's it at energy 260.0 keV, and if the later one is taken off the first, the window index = 0.2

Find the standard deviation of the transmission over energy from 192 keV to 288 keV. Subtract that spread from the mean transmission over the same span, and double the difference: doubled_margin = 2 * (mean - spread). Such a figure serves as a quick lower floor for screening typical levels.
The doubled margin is 27.8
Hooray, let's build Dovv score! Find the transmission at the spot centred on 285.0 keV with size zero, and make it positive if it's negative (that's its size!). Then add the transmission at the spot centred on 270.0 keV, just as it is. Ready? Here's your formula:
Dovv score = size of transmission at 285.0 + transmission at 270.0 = 30.0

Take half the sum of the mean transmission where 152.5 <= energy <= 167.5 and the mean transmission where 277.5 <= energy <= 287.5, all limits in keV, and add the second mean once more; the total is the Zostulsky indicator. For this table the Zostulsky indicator 28.5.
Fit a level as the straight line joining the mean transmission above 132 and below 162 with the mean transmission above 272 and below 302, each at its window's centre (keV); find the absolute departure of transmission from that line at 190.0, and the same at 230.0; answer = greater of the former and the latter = 0.4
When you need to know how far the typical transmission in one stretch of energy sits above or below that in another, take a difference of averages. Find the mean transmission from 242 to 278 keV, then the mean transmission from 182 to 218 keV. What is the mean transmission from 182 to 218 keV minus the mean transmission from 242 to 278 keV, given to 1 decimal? 0.3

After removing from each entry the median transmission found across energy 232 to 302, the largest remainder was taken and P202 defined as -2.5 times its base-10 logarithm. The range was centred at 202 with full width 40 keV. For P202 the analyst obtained 1.51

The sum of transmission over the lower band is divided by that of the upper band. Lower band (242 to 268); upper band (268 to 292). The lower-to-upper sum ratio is 0.95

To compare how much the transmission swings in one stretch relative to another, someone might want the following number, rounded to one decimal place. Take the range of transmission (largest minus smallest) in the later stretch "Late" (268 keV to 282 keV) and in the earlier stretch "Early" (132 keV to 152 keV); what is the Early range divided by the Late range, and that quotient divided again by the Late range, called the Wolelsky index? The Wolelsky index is 6.9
